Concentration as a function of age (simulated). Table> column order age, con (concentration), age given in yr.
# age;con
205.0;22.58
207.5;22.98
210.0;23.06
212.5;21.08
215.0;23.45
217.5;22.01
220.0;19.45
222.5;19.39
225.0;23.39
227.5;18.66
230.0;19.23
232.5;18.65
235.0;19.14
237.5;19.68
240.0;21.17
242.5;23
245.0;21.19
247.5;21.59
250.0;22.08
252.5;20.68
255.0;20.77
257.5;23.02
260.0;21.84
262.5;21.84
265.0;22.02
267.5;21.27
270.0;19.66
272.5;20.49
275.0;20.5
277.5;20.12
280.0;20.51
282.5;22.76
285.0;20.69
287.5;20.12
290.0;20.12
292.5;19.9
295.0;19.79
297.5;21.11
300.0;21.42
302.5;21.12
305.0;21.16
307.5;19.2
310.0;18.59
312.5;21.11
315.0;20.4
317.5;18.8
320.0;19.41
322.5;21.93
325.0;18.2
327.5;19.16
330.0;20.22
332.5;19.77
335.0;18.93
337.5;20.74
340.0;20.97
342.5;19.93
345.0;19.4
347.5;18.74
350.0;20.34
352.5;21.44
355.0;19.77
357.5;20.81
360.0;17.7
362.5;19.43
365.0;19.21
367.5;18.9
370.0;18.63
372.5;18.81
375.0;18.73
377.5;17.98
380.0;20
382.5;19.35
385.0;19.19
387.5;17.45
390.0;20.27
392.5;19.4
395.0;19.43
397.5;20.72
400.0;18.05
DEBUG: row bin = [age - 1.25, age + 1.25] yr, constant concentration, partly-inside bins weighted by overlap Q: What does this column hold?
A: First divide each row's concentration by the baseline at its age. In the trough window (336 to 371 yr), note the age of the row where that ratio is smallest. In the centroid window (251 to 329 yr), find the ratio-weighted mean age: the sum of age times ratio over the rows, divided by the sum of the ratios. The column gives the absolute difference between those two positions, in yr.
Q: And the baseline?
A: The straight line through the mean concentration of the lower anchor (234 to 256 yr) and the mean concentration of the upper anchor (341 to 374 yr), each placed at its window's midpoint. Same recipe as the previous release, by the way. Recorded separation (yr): 70.3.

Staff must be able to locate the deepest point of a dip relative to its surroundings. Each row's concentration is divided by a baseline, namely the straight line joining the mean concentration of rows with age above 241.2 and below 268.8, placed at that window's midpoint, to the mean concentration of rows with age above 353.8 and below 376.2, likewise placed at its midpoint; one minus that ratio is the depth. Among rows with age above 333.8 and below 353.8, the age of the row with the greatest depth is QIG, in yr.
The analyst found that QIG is 335.0 yr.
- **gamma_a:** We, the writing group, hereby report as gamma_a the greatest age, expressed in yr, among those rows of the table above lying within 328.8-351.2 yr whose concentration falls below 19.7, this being 347.5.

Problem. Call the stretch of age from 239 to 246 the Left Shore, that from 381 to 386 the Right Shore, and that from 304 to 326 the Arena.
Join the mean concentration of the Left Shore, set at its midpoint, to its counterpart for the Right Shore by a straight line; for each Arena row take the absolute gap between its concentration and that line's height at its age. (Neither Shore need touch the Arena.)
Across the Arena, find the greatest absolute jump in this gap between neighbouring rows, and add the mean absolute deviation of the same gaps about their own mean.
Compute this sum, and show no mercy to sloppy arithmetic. 2.2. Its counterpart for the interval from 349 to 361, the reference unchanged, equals 2.2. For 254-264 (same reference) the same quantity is 1.5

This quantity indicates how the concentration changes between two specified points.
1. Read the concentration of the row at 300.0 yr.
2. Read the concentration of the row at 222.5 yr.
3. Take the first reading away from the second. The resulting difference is -2.0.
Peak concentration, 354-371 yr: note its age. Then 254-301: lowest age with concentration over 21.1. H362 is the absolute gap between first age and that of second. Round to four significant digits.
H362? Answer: 100.0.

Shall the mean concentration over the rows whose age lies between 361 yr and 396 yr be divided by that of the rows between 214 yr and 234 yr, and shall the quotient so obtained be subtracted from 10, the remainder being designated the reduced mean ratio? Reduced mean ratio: 9.07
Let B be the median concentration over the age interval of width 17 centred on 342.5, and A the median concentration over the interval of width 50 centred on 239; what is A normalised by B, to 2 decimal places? 1.06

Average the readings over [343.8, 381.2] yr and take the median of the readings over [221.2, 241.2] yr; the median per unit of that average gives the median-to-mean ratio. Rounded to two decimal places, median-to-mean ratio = 1.00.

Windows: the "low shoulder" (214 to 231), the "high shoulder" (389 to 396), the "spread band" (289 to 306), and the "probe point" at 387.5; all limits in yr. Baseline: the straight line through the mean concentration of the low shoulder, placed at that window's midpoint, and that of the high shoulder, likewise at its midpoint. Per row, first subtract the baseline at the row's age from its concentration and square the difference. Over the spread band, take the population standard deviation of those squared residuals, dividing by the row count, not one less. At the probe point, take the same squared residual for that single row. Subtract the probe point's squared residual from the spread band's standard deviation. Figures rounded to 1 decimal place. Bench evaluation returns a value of -4.8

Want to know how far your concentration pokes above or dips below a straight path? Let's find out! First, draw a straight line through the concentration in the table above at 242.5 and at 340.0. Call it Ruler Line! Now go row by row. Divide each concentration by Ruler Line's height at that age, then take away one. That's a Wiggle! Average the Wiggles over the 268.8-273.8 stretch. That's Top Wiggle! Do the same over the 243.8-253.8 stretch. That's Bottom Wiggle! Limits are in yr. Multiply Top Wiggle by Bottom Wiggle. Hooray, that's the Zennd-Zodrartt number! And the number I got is 0.0067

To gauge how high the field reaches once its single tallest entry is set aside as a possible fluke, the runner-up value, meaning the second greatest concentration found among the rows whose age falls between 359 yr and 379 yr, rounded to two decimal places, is 19.21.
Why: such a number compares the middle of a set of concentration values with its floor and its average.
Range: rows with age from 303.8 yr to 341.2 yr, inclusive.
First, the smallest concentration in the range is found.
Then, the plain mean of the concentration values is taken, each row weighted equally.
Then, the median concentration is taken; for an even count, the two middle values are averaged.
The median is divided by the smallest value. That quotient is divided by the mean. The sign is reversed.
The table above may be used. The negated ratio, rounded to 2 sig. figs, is -0.055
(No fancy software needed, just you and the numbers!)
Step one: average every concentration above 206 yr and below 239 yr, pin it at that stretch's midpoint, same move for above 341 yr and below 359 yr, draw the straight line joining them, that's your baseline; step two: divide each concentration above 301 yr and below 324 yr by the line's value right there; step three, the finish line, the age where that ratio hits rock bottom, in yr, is 310.0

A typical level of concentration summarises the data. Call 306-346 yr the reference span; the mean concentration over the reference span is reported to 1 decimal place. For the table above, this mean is 19.8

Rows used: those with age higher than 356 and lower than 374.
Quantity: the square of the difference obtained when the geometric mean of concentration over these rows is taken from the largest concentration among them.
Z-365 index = 3.1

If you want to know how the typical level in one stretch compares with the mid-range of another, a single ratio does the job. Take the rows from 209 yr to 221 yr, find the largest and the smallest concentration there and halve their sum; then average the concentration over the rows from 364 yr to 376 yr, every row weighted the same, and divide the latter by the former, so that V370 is 0.879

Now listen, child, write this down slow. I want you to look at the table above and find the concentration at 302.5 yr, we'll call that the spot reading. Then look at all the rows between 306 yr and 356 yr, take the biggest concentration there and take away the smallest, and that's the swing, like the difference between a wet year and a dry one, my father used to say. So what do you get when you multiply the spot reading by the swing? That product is 79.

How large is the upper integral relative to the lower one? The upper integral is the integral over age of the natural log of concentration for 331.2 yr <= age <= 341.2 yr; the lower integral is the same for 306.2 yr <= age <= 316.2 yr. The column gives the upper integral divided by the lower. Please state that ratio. 1.00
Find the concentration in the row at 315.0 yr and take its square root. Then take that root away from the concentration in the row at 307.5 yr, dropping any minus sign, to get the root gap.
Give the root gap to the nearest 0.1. 14.7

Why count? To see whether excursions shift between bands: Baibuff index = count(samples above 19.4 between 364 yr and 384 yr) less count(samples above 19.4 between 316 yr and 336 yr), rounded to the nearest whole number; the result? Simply -3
